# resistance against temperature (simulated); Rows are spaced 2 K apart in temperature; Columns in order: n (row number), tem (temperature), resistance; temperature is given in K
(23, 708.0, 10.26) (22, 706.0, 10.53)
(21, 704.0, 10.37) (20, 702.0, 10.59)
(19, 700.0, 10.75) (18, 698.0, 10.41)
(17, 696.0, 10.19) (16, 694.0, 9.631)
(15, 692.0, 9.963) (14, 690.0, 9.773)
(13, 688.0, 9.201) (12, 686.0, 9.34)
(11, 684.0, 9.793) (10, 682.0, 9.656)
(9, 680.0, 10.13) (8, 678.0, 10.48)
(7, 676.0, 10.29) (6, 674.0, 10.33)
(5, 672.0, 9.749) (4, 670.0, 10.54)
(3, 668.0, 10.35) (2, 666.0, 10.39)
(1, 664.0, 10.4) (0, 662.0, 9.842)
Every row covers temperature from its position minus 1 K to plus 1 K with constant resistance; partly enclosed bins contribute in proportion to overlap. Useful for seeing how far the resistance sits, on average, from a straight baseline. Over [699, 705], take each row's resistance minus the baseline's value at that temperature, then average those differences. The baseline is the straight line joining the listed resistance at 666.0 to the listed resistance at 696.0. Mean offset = 0.4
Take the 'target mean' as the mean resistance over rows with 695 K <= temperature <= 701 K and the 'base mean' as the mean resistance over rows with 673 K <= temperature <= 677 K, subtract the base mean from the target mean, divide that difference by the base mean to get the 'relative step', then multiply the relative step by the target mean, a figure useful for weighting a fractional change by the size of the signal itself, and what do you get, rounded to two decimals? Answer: 0.14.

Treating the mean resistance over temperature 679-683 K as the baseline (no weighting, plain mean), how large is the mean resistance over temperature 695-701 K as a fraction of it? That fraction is 1.06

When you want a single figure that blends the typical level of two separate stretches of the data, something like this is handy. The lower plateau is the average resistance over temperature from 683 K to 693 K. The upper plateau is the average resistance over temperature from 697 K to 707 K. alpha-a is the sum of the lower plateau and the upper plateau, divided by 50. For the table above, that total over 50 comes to 0.403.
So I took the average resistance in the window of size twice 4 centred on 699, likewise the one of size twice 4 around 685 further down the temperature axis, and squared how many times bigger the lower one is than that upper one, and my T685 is 0.82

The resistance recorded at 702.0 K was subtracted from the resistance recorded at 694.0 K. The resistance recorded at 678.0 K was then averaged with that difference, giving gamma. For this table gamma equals 4.76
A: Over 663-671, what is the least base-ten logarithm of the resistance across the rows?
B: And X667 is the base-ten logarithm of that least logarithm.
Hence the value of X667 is 0.0064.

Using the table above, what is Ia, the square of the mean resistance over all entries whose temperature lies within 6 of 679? 102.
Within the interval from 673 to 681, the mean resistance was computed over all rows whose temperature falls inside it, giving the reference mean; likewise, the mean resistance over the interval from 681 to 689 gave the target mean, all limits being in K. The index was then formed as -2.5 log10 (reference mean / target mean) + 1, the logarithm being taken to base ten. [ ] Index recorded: 0.91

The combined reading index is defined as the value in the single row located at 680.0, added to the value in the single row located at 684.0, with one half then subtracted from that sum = 19.4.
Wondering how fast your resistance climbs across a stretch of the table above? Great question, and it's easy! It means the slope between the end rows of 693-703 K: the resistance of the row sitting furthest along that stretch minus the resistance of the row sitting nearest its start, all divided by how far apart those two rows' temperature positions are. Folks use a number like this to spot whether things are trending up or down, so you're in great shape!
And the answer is 0.12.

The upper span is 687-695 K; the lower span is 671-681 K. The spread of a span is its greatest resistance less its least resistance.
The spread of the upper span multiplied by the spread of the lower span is 0.56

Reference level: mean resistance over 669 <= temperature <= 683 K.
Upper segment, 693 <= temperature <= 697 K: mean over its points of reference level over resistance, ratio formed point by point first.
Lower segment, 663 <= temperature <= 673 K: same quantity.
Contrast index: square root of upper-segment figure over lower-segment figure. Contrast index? 1.02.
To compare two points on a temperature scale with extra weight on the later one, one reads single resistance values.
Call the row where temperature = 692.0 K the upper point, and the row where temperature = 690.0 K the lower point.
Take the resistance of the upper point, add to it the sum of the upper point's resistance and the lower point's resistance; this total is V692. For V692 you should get 29.7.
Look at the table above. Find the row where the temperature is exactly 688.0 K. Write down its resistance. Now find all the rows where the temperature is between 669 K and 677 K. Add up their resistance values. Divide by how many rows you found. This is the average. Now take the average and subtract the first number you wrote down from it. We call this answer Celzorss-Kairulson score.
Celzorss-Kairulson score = 1.0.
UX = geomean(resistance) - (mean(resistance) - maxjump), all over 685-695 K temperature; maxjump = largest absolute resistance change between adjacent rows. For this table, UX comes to 0.57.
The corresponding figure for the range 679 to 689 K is 0.47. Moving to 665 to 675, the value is 0.79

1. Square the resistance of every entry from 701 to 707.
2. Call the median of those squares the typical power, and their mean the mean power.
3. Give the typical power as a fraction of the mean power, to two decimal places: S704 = 1.01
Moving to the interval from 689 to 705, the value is 1.01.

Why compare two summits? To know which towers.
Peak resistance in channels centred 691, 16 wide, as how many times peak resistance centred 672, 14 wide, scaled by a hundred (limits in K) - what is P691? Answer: 99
